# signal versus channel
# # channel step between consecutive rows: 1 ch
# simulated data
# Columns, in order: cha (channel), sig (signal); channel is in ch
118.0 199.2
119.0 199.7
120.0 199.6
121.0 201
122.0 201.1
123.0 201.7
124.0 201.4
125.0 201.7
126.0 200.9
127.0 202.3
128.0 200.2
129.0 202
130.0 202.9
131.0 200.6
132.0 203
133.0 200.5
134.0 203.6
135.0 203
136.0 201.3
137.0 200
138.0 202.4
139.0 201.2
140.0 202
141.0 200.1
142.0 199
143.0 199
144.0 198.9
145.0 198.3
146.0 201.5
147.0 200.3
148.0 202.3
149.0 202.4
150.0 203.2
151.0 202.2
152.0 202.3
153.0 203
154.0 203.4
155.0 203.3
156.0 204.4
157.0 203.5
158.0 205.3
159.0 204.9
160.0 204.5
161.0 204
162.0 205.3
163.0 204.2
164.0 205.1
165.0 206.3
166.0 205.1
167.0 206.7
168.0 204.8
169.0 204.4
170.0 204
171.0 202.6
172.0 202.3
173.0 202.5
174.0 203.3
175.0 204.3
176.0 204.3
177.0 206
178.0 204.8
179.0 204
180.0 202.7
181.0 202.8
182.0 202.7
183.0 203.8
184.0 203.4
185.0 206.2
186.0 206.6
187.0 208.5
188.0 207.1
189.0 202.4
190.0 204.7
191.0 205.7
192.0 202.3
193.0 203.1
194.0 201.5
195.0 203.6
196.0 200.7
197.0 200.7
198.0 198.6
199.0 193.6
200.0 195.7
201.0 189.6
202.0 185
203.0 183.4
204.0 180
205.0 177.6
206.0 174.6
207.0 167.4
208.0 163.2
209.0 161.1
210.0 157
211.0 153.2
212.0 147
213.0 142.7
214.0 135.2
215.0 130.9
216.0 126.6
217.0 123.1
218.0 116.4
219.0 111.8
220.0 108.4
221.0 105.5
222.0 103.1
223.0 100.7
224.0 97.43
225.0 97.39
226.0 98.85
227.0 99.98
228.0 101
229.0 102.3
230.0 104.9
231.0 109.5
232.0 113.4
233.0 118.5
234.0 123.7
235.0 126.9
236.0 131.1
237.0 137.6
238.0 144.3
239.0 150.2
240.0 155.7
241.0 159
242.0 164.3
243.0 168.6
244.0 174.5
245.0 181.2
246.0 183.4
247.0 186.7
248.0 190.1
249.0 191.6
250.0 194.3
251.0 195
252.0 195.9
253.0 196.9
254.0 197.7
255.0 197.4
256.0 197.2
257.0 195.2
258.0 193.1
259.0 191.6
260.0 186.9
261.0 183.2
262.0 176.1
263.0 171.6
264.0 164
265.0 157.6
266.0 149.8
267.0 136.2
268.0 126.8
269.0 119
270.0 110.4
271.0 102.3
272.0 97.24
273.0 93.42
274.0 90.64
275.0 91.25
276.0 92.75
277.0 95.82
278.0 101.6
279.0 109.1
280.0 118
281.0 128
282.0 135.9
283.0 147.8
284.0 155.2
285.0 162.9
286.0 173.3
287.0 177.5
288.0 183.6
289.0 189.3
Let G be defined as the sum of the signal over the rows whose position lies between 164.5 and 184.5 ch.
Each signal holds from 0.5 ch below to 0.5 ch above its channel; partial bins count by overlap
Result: 4081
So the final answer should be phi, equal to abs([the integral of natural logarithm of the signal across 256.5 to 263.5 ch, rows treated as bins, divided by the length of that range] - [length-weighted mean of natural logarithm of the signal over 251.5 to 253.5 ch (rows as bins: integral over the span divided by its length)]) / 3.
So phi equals 0.02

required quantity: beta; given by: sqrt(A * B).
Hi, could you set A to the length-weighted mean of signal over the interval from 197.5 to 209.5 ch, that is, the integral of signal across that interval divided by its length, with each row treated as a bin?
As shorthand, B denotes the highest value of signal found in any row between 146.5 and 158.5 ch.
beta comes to 193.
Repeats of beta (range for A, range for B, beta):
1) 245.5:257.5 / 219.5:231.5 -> 146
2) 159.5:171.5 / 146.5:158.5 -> 205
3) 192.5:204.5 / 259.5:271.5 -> 191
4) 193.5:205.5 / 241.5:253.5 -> 195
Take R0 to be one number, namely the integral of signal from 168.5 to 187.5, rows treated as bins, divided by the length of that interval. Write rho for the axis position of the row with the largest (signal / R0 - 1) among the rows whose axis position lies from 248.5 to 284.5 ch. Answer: 254.0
